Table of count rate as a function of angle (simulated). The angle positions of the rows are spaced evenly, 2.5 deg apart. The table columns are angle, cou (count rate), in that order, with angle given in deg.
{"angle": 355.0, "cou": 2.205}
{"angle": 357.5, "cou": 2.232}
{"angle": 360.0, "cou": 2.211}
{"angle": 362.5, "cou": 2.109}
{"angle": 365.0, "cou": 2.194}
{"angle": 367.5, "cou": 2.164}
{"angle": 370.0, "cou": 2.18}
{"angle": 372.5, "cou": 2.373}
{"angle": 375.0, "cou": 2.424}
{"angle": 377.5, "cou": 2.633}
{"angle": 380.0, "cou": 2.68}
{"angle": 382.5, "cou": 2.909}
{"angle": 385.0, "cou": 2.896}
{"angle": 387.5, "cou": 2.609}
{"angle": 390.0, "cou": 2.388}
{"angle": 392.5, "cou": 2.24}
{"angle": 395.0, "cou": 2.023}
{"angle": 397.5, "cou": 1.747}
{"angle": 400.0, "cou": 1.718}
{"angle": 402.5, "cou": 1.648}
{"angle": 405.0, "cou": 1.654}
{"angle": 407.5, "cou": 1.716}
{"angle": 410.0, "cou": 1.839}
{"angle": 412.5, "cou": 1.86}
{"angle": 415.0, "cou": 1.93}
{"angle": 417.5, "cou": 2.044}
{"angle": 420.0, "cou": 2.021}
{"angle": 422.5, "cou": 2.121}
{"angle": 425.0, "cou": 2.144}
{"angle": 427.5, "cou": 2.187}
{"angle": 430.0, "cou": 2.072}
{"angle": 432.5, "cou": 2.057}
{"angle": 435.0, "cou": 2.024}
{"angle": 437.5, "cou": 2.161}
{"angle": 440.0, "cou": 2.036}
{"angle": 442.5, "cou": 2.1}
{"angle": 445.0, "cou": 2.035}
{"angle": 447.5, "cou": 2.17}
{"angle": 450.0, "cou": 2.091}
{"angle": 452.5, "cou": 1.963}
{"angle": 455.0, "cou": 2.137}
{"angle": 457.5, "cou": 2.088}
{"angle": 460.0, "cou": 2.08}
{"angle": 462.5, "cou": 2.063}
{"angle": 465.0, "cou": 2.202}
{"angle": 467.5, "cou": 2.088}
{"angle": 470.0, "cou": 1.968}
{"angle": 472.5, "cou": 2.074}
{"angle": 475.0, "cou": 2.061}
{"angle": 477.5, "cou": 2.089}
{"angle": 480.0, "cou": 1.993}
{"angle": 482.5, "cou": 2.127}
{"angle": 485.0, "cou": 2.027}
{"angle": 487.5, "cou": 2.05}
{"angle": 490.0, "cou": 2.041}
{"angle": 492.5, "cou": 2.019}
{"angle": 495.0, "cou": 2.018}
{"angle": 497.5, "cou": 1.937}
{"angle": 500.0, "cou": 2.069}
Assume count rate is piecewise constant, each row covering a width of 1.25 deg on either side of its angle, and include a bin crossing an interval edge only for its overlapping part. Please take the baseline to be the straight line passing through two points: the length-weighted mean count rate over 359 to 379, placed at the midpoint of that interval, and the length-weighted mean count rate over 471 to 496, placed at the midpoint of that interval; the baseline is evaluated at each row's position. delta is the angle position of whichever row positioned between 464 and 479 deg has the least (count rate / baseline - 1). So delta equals 470.0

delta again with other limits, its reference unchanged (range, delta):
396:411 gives 402.5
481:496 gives 485.0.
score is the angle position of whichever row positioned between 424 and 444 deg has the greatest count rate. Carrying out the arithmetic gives 427.5 deg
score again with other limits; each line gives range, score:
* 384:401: 385.0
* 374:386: 382.5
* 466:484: 482.5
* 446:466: 465.0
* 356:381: 380.0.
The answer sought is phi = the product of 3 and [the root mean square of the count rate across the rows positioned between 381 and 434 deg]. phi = 6.35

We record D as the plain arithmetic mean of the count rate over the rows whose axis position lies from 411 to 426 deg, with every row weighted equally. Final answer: 2.02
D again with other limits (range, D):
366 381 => 2.41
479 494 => 2.04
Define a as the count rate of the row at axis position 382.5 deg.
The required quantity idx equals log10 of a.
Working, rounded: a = 2.909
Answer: 0.464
